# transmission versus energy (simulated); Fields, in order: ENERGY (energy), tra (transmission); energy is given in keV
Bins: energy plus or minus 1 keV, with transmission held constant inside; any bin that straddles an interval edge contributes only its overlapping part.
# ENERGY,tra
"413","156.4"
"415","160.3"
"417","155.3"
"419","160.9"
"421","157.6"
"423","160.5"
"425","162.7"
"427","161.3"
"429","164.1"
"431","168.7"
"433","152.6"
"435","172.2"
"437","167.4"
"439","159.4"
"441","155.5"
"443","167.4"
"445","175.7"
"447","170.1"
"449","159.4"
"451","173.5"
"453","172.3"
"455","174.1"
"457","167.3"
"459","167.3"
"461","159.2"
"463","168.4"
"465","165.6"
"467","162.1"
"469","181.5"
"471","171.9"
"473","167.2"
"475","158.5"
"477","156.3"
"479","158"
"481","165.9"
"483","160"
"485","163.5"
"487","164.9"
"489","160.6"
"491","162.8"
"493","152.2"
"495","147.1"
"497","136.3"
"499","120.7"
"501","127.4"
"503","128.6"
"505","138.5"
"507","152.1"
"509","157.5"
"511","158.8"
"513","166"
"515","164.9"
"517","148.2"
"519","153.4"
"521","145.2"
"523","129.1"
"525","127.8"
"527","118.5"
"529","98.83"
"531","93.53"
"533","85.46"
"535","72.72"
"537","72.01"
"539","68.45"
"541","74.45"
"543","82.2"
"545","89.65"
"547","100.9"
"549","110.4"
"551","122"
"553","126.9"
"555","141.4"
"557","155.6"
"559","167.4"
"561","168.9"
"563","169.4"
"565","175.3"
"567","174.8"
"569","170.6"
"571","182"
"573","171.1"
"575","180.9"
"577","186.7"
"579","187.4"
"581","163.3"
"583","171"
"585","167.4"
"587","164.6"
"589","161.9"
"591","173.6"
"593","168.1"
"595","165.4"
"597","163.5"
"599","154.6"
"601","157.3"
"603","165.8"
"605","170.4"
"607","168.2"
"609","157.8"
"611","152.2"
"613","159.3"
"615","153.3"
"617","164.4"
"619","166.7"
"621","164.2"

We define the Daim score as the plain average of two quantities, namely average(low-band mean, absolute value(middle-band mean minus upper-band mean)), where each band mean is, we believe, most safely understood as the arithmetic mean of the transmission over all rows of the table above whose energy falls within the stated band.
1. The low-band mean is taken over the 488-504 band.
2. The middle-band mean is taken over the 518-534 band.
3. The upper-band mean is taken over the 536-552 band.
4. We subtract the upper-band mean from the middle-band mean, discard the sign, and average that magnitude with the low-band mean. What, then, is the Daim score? 85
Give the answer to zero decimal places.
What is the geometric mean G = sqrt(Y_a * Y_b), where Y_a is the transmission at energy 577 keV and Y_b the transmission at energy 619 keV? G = 176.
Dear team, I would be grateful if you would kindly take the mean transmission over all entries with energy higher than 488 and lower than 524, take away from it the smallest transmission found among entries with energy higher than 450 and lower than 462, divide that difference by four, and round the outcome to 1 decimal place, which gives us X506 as -3.0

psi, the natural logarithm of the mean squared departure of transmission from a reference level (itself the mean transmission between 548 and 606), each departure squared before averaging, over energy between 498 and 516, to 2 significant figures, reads 6.3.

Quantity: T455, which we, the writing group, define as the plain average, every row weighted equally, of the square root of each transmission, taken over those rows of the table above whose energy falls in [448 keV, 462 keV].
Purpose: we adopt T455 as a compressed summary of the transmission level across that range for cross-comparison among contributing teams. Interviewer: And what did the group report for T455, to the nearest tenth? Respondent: 12.9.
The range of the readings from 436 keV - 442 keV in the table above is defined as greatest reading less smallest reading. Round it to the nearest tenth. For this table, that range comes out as 11.9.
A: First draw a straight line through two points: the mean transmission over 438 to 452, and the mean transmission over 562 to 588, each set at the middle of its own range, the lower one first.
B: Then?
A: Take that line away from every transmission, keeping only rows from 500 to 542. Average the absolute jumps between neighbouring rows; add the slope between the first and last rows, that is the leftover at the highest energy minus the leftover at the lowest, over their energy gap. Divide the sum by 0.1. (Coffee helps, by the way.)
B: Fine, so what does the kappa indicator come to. 62.7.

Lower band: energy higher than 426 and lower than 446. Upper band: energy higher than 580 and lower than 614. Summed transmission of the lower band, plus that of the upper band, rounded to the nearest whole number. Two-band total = 4429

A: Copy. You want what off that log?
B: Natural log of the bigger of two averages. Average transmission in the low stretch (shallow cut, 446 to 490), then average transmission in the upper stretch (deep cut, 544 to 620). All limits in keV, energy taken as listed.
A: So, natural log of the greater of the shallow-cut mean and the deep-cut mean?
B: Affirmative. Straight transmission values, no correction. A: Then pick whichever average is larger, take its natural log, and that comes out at 5.11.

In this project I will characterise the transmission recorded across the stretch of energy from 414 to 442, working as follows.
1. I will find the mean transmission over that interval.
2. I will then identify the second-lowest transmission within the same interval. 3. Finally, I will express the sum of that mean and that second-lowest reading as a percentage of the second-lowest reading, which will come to 204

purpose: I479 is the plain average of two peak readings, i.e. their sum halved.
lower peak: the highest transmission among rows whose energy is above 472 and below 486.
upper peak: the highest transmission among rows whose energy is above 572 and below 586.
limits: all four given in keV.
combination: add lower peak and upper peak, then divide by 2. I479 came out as 177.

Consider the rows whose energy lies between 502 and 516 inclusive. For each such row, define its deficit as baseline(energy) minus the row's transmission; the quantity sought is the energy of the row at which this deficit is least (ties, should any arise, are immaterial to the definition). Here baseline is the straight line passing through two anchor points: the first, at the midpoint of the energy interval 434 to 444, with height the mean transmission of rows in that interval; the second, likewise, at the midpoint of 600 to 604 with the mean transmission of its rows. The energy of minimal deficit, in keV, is 513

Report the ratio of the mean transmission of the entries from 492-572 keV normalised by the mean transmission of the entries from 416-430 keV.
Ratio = 0.82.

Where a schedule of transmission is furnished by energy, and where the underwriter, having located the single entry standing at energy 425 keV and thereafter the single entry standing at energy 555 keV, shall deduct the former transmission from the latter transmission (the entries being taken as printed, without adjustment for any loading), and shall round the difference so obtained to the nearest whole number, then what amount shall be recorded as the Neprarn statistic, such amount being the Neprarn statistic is -21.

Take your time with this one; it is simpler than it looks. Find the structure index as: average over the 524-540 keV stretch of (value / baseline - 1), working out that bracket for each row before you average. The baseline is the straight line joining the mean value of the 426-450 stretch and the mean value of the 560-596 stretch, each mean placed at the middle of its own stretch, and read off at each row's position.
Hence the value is -0.46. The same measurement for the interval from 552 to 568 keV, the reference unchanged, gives -0.07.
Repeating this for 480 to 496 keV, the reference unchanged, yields -0.05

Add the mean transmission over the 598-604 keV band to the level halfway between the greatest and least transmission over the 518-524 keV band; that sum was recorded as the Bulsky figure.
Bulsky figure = 300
